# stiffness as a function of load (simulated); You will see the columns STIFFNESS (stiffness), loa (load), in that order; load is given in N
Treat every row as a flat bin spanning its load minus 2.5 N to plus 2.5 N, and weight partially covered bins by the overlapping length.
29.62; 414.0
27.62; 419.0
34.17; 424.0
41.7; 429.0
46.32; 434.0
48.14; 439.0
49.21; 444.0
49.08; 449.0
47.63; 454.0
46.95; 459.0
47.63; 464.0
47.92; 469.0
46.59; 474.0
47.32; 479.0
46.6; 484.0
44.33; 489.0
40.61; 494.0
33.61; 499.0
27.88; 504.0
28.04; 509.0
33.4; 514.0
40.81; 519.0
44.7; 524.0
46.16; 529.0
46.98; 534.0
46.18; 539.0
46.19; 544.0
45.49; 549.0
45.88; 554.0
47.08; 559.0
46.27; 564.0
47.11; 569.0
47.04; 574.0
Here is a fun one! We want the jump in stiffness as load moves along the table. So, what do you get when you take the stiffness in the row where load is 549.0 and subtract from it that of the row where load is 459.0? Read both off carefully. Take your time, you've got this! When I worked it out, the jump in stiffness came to -1.5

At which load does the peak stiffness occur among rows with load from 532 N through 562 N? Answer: 559.0 N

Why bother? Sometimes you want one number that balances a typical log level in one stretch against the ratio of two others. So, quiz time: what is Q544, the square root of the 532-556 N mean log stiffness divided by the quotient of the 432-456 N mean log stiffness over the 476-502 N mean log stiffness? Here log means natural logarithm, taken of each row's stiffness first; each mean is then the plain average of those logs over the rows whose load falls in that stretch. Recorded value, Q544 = 1.92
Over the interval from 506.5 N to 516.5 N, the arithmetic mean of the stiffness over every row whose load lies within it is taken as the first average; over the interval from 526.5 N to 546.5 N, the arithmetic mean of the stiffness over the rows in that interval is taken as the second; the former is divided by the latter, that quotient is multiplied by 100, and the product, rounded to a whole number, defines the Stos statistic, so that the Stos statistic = 66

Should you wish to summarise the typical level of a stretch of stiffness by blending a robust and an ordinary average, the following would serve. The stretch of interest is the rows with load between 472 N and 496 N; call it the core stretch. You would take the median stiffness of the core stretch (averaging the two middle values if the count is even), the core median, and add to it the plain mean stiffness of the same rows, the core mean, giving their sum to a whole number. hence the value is 92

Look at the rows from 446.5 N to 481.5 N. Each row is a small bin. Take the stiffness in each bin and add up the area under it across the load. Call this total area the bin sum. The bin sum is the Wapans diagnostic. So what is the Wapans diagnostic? 1666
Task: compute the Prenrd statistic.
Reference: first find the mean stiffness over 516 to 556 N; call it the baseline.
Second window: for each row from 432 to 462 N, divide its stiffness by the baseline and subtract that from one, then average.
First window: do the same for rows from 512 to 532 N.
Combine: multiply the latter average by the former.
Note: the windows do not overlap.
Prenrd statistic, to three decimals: -0.005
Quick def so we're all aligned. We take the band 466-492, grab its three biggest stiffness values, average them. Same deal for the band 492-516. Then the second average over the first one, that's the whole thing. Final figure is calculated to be 0.76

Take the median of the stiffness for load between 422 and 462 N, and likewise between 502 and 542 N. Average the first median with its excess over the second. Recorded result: 25.9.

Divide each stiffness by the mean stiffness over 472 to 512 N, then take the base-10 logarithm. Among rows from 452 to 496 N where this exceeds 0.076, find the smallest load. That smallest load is 454.0 N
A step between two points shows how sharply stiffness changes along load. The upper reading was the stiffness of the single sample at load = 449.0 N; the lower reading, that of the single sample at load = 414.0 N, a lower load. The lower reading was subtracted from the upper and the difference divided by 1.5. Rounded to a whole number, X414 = 13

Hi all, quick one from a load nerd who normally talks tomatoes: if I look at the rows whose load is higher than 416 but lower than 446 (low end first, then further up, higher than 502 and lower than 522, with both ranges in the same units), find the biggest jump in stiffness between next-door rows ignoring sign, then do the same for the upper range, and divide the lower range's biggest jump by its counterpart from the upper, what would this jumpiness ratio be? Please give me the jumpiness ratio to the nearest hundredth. 1.02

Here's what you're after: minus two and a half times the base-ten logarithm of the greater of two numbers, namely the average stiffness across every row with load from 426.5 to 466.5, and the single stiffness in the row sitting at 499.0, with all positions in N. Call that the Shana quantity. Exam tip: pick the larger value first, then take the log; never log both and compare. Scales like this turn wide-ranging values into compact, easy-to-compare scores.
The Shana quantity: -4.18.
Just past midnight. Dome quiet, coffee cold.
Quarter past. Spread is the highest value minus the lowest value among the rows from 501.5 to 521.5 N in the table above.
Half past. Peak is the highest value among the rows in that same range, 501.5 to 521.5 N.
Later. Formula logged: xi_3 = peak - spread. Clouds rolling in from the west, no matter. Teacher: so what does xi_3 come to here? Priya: 28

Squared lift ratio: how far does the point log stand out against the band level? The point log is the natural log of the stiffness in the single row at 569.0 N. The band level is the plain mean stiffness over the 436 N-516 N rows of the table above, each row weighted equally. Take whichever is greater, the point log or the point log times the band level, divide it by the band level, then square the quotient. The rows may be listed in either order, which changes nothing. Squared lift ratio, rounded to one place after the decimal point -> 14.8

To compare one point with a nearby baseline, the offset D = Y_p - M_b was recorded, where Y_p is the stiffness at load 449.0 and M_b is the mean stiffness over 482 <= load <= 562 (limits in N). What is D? 7.6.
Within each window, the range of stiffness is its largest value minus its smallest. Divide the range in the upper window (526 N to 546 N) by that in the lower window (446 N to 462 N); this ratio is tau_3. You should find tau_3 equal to 0.38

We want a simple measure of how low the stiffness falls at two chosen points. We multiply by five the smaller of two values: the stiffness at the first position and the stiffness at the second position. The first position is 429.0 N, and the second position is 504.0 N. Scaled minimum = 139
